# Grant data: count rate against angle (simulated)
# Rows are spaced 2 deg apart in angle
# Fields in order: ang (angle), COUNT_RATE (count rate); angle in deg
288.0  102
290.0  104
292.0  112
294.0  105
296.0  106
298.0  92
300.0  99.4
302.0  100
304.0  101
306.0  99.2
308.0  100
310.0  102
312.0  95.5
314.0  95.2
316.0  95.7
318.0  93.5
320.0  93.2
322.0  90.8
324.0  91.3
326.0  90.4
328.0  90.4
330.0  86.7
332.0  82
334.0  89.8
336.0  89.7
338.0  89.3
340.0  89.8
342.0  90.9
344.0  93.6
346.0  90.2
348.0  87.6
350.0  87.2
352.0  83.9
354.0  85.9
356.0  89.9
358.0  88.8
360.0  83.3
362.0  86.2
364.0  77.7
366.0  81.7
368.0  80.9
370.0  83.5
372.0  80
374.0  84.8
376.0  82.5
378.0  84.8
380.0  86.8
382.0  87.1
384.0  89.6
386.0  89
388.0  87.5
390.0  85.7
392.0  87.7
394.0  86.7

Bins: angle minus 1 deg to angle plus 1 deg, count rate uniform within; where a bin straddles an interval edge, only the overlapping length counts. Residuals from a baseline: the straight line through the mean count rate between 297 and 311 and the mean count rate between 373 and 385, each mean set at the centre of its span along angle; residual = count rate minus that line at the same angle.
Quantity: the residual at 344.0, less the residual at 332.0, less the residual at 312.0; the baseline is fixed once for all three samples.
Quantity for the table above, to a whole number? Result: 16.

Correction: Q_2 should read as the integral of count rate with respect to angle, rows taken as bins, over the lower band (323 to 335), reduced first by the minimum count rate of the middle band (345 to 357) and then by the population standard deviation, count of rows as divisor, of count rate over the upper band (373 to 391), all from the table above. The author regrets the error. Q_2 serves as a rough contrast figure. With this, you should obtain 975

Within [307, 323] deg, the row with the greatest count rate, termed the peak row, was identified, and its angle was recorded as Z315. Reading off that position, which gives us 310.0 deg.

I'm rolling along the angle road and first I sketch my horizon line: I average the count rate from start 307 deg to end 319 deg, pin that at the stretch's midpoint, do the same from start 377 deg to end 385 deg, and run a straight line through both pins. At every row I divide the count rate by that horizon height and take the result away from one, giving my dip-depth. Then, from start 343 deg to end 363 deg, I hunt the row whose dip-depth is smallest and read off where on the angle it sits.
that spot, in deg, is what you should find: 344.0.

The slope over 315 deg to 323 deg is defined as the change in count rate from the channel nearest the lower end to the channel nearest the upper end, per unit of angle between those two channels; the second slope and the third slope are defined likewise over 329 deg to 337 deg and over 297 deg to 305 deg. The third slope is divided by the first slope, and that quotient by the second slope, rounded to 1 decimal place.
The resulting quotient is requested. -3.7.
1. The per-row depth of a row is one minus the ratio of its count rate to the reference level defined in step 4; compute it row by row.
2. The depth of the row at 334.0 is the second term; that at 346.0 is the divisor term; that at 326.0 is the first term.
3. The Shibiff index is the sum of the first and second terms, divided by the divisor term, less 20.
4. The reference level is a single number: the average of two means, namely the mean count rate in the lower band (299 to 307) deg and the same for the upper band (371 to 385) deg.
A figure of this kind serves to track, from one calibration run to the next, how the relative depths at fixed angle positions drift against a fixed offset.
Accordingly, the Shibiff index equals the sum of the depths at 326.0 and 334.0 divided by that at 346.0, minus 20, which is -17.9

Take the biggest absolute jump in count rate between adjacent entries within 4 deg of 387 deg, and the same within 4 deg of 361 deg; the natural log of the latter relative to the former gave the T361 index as 1.6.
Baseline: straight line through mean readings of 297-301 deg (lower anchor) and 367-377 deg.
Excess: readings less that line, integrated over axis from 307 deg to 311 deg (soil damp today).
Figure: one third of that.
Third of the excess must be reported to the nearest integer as 10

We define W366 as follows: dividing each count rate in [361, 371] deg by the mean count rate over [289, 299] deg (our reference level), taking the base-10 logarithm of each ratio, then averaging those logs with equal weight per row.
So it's -0.10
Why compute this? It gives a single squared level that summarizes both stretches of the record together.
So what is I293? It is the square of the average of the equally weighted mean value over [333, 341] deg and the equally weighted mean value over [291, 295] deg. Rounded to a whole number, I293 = 9816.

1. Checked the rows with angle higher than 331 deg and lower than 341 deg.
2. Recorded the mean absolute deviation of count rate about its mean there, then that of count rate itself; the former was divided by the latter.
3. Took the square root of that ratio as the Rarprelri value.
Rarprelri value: 0.167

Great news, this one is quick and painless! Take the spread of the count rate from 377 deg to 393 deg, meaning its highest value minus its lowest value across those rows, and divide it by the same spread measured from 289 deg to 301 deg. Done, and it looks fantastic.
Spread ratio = 0.2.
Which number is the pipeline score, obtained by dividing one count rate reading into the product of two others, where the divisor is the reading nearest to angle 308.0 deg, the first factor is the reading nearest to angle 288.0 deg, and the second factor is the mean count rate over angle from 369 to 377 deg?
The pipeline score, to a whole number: 84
